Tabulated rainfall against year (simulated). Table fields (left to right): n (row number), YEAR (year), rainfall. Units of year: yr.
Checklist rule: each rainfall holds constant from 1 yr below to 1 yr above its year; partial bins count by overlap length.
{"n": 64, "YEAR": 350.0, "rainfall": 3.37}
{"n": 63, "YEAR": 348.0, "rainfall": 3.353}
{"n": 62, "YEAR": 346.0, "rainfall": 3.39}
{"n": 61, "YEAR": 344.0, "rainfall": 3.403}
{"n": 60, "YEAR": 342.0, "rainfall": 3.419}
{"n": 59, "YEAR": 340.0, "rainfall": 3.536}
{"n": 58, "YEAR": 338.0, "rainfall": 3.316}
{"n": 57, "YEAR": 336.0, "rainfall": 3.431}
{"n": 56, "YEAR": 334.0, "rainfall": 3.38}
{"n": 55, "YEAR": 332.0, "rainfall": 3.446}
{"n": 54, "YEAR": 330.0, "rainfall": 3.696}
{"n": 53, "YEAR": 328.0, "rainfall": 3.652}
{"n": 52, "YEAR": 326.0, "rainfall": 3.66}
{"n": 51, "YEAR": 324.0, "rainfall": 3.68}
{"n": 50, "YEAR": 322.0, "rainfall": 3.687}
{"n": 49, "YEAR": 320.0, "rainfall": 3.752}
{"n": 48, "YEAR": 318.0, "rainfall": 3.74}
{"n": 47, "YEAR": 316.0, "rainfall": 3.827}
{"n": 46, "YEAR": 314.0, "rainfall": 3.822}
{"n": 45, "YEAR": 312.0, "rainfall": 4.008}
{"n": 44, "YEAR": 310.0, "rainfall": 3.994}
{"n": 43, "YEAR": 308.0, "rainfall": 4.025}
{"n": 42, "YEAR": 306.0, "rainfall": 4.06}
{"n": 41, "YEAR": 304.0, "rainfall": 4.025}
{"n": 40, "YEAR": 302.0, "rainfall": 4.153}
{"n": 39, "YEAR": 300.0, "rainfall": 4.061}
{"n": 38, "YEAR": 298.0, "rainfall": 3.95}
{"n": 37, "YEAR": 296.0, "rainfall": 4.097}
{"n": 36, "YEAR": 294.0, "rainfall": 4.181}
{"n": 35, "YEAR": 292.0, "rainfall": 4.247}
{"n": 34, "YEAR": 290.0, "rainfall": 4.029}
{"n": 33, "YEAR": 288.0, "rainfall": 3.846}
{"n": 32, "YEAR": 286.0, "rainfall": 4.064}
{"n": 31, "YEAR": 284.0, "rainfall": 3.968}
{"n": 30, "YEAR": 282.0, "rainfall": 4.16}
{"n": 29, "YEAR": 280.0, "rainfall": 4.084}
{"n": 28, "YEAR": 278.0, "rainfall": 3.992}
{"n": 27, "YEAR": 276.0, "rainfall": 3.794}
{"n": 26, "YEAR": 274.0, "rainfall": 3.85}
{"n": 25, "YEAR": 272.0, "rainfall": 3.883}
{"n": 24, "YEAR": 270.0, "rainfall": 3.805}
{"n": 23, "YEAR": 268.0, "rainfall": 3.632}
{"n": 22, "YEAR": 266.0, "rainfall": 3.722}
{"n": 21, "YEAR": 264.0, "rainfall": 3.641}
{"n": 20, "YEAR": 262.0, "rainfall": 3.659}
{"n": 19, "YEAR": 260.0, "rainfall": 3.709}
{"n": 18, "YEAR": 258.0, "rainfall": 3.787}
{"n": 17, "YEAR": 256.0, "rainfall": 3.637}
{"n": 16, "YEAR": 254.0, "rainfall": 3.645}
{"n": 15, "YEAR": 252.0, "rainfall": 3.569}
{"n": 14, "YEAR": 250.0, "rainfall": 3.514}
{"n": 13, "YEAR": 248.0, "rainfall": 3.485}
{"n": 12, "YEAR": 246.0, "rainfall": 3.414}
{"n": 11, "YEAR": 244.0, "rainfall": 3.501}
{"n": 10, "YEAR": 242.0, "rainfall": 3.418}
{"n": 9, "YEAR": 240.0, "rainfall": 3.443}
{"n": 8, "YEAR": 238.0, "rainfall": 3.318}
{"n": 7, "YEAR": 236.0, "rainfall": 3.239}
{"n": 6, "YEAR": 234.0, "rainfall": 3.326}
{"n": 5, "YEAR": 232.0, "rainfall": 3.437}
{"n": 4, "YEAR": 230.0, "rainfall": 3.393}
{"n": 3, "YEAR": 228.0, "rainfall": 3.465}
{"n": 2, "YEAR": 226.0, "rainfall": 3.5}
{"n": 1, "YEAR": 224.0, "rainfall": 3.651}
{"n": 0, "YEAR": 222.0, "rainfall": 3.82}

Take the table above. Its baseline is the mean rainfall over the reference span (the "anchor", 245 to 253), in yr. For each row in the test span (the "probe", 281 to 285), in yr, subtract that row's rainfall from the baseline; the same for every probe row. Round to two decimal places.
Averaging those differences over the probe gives -0.57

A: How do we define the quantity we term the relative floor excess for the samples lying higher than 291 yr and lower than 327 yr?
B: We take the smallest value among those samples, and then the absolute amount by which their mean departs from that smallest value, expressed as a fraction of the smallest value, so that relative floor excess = 0.077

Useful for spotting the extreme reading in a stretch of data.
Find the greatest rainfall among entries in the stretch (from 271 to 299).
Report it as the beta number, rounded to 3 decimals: 4.247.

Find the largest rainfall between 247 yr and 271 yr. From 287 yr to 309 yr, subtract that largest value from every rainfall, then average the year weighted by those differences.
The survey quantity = 298.2 yr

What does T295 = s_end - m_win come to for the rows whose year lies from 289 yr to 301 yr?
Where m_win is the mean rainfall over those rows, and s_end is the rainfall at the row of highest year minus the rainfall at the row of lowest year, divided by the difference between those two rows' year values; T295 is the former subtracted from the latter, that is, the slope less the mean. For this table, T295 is -4.1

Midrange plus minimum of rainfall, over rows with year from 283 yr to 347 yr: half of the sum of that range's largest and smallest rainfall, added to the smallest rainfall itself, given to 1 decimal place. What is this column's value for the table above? 7.1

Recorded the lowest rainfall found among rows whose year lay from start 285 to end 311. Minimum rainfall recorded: 3.846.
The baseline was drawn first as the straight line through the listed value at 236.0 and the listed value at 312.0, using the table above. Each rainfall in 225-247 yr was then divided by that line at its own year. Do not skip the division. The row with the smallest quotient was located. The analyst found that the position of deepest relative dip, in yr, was 236.0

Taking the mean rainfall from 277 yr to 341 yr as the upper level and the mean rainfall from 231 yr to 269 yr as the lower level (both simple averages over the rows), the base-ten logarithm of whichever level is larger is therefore 0.587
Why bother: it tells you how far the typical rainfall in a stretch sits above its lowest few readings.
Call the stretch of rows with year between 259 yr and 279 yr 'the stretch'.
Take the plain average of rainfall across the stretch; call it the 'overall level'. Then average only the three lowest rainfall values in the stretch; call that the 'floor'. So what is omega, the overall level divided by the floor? 1.03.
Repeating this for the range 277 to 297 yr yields 1.03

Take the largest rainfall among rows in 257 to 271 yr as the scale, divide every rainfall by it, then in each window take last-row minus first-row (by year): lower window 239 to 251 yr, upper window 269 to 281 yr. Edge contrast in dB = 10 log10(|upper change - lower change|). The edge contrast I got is -13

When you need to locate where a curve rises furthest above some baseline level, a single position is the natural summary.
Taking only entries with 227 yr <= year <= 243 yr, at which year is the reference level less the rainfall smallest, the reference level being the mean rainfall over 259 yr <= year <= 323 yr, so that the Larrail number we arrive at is 228.0 yr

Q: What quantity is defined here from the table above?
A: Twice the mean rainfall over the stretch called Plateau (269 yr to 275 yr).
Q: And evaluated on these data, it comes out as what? 7.7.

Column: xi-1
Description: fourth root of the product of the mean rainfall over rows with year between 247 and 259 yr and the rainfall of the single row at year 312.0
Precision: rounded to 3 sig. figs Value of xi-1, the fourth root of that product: 1.95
